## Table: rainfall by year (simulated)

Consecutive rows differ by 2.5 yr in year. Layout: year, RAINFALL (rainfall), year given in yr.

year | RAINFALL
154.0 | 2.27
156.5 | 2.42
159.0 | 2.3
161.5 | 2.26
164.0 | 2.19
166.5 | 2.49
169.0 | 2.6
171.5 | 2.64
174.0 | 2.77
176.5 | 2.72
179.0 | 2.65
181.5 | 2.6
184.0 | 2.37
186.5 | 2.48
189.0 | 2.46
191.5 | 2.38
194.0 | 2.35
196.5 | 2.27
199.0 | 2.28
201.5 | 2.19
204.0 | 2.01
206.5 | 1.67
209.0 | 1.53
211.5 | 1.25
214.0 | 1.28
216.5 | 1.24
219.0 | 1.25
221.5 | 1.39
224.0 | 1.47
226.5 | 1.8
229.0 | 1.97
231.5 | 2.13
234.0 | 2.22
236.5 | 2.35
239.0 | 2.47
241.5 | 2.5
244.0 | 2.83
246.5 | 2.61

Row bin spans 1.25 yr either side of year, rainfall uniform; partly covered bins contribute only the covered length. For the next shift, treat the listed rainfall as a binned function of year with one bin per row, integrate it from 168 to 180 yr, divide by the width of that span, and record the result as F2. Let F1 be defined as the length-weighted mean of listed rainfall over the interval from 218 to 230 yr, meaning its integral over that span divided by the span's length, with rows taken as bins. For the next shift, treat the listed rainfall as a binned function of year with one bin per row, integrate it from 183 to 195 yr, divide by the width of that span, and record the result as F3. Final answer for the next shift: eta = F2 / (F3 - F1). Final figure 3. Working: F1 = 1.57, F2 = 2.7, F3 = 2.41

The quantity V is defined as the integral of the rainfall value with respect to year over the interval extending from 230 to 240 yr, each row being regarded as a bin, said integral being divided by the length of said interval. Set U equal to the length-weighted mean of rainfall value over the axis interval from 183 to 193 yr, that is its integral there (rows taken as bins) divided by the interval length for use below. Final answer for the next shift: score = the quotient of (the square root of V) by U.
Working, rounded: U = 2.4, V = 2.3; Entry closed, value 0.6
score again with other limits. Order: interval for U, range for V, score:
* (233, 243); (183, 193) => 0.6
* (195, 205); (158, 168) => 0.7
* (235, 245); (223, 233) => 0.5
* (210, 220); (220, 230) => 1.0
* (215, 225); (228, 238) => 1.1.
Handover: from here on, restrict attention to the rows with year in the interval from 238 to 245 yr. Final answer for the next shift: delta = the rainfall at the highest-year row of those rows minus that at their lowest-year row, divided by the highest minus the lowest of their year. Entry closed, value 0.07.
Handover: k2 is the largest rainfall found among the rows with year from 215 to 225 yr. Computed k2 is 1.47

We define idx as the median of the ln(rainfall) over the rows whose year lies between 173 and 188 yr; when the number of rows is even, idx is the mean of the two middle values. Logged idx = 0.97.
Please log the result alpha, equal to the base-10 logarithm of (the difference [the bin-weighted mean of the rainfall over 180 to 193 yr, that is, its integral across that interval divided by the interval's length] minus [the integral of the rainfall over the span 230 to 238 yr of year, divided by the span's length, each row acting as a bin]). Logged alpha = -0.6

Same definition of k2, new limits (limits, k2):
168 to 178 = 2.77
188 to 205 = 2.46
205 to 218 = 1.67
